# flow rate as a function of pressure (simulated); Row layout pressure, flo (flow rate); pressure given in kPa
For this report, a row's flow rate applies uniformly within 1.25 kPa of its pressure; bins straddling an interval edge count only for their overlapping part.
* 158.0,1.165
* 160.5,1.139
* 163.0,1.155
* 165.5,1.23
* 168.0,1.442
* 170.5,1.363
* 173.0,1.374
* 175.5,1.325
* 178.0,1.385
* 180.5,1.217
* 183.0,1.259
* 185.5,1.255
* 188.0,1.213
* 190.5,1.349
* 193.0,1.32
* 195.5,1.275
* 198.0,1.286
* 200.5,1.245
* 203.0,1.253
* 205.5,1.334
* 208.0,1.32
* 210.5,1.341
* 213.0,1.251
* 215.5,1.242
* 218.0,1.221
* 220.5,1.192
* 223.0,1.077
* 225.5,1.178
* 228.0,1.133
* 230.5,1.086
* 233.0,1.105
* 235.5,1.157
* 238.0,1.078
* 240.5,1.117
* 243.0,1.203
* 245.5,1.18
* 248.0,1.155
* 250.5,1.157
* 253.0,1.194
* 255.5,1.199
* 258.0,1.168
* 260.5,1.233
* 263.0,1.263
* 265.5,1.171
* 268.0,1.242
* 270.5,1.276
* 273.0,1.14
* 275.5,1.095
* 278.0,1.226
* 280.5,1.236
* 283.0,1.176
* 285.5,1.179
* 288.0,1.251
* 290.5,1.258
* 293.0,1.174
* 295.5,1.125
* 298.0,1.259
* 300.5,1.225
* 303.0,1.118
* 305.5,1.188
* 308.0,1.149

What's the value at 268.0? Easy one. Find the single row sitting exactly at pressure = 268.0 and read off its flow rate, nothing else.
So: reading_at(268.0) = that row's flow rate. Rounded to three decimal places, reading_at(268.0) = 1.242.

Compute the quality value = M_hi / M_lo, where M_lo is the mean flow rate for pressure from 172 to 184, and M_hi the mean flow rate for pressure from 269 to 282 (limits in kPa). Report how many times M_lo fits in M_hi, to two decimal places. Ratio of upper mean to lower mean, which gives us 0.91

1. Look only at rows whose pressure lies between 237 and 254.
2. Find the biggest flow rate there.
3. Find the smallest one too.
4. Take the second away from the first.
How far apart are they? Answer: 0.125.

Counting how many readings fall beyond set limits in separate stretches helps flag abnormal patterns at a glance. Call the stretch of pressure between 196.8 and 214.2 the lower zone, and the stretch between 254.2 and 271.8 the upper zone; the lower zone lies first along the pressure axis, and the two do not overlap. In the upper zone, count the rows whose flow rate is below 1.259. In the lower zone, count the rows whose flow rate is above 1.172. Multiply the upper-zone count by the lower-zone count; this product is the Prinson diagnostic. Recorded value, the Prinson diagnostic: 35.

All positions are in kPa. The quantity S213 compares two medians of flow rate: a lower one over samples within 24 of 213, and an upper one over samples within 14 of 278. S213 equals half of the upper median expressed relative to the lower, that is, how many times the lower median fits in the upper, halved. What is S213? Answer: 0.492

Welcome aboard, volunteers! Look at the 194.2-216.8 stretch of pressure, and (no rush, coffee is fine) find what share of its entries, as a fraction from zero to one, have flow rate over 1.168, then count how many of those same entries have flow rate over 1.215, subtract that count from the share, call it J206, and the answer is -8.0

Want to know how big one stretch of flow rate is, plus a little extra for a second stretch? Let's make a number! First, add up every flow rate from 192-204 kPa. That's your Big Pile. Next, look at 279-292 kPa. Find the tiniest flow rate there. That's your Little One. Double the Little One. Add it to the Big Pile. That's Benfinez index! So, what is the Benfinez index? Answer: 8.73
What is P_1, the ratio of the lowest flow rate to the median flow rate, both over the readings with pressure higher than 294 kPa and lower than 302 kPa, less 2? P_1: -1.08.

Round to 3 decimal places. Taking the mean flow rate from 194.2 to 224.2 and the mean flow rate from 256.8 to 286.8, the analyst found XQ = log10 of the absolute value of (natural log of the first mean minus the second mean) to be -0.011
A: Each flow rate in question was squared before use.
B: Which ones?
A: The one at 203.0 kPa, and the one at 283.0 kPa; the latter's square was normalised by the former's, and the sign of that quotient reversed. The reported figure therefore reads -0.88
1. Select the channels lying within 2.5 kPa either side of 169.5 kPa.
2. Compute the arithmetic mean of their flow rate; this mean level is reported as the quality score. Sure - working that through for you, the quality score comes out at 1.40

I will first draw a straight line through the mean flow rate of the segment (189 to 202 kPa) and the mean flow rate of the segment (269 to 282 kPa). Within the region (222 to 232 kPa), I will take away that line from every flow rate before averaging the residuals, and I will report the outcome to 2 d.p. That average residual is -0.14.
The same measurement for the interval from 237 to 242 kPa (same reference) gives -0.14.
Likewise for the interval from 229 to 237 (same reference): -0.13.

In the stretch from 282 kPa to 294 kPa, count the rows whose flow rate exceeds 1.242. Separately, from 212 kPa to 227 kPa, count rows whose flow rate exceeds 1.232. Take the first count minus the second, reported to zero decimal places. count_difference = 0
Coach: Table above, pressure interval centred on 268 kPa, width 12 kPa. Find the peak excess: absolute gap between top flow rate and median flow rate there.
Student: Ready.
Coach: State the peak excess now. 0.03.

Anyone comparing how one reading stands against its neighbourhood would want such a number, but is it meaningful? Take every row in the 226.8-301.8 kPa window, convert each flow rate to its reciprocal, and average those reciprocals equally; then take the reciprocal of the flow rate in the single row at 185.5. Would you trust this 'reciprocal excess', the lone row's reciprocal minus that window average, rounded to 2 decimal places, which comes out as -0.05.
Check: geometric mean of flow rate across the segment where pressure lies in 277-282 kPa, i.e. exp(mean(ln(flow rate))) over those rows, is 1.23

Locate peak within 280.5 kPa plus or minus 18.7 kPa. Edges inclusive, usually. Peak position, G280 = 270.5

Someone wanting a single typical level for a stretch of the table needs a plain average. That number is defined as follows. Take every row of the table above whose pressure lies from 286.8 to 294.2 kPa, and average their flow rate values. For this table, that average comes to 1.23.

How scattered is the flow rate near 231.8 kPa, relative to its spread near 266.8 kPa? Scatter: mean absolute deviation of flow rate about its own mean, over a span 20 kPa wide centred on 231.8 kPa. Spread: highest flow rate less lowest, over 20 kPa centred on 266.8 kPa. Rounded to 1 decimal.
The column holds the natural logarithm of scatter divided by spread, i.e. -1.8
